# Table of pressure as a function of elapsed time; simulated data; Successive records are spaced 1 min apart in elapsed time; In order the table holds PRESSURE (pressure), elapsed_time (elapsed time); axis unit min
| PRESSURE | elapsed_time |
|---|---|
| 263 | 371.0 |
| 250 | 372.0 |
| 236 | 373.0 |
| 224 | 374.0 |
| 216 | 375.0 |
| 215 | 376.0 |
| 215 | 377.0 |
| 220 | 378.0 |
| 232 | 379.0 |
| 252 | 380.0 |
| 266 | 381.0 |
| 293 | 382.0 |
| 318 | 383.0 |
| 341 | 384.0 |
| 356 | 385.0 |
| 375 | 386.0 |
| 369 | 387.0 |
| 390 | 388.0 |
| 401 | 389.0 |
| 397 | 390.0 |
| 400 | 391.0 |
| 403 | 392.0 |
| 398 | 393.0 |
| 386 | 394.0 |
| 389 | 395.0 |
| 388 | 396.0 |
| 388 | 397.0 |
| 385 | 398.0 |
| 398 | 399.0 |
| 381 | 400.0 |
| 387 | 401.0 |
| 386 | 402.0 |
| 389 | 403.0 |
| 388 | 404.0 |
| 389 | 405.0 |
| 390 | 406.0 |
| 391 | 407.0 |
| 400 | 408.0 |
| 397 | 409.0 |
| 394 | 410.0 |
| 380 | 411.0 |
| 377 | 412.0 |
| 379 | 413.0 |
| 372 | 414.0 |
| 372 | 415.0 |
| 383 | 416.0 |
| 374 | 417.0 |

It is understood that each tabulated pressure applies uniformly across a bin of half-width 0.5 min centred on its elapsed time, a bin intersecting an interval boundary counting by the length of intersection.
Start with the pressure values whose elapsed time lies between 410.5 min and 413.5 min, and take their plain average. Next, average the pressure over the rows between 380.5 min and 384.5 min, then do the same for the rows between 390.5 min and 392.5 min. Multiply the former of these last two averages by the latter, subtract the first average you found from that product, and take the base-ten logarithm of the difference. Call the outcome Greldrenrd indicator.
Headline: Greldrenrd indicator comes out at 5.09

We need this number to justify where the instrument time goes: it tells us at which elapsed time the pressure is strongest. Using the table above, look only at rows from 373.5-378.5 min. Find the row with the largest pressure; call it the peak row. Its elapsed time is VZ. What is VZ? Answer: 374.0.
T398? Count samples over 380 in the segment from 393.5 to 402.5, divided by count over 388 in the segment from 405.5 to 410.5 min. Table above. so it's 1.8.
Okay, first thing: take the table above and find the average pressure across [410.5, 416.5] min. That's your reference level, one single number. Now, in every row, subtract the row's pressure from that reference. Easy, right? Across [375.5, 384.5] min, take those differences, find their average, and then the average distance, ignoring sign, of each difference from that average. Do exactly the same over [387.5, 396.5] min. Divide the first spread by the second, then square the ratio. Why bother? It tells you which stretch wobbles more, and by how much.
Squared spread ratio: 45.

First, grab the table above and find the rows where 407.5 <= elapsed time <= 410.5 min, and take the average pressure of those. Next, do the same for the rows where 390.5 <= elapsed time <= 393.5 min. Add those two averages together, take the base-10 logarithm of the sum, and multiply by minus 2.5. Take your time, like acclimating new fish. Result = -7.25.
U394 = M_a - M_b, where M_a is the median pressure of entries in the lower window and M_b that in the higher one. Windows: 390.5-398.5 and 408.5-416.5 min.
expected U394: 9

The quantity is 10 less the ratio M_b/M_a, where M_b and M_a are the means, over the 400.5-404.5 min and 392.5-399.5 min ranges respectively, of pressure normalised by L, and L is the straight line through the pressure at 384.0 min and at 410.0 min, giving 9.042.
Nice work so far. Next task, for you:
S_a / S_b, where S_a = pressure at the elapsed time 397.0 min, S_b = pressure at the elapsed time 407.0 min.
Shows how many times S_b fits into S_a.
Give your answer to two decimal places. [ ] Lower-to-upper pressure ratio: 0.99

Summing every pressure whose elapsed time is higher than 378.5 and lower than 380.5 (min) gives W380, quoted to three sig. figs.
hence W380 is 484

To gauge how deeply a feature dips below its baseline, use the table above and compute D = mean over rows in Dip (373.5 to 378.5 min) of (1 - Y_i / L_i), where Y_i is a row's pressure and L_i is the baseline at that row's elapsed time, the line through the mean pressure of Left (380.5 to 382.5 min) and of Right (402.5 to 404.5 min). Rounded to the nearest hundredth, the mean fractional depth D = 0.13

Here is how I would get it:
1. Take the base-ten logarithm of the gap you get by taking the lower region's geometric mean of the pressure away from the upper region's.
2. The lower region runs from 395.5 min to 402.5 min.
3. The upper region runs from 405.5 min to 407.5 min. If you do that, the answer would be 0.47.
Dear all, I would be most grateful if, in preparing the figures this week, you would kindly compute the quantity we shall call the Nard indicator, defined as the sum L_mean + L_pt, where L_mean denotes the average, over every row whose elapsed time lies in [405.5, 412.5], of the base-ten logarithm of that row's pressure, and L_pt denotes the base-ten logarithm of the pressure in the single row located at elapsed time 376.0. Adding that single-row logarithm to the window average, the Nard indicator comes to 4.92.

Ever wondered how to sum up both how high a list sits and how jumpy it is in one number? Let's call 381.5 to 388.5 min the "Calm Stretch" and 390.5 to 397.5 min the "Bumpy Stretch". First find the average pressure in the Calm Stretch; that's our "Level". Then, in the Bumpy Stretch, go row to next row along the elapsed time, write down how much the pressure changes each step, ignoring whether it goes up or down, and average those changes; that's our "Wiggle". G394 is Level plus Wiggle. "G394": 353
